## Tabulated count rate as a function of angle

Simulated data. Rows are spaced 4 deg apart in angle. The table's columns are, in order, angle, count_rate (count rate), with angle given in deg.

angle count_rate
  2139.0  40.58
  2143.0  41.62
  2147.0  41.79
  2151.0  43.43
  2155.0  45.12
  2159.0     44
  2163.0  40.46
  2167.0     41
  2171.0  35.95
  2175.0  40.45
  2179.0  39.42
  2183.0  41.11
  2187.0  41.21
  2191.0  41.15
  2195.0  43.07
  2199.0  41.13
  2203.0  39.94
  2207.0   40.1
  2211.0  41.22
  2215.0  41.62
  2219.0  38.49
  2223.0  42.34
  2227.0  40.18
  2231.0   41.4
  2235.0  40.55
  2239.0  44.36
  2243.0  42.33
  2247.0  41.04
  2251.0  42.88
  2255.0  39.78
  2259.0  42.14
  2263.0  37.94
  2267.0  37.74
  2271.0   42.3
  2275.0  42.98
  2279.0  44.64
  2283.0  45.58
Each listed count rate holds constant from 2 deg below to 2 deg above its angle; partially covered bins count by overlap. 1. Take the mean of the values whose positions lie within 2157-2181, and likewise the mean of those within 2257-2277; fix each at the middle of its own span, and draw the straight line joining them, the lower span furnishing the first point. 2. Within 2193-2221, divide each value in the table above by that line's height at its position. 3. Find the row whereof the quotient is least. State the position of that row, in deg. 2219.0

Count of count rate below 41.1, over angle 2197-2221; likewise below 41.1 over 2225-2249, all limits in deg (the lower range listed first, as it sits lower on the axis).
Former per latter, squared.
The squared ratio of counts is 1.0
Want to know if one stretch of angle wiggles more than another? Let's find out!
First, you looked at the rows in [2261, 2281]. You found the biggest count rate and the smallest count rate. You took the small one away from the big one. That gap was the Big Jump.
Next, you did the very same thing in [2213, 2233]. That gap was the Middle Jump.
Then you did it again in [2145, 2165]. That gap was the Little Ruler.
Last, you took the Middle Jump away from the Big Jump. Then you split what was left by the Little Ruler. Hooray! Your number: 0.65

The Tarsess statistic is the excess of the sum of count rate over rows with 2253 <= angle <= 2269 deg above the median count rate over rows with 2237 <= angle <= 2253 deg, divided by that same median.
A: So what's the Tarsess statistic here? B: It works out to 2.70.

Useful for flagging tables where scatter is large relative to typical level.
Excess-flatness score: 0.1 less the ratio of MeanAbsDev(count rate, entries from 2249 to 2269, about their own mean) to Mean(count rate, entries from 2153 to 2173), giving 0.053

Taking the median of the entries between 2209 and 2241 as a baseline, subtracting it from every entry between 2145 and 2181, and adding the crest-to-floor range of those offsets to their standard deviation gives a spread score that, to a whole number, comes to 12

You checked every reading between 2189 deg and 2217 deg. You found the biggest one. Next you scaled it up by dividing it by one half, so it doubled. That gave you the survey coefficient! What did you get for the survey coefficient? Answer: 86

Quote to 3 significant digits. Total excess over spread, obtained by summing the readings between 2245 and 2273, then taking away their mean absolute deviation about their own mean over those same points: 282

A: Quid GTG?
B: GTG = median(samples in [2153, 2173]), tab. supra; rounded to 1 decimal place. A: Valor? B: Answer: 41.0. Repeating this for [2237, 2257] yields 42.3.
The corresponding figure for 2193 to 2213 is 41.1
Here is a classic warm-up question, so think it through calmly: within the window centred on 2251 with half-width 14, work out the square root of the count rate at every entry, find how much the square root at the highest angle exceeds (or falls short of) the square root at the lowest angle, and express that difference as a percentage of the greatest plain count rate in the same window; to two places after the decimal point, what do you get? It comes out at -1.13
